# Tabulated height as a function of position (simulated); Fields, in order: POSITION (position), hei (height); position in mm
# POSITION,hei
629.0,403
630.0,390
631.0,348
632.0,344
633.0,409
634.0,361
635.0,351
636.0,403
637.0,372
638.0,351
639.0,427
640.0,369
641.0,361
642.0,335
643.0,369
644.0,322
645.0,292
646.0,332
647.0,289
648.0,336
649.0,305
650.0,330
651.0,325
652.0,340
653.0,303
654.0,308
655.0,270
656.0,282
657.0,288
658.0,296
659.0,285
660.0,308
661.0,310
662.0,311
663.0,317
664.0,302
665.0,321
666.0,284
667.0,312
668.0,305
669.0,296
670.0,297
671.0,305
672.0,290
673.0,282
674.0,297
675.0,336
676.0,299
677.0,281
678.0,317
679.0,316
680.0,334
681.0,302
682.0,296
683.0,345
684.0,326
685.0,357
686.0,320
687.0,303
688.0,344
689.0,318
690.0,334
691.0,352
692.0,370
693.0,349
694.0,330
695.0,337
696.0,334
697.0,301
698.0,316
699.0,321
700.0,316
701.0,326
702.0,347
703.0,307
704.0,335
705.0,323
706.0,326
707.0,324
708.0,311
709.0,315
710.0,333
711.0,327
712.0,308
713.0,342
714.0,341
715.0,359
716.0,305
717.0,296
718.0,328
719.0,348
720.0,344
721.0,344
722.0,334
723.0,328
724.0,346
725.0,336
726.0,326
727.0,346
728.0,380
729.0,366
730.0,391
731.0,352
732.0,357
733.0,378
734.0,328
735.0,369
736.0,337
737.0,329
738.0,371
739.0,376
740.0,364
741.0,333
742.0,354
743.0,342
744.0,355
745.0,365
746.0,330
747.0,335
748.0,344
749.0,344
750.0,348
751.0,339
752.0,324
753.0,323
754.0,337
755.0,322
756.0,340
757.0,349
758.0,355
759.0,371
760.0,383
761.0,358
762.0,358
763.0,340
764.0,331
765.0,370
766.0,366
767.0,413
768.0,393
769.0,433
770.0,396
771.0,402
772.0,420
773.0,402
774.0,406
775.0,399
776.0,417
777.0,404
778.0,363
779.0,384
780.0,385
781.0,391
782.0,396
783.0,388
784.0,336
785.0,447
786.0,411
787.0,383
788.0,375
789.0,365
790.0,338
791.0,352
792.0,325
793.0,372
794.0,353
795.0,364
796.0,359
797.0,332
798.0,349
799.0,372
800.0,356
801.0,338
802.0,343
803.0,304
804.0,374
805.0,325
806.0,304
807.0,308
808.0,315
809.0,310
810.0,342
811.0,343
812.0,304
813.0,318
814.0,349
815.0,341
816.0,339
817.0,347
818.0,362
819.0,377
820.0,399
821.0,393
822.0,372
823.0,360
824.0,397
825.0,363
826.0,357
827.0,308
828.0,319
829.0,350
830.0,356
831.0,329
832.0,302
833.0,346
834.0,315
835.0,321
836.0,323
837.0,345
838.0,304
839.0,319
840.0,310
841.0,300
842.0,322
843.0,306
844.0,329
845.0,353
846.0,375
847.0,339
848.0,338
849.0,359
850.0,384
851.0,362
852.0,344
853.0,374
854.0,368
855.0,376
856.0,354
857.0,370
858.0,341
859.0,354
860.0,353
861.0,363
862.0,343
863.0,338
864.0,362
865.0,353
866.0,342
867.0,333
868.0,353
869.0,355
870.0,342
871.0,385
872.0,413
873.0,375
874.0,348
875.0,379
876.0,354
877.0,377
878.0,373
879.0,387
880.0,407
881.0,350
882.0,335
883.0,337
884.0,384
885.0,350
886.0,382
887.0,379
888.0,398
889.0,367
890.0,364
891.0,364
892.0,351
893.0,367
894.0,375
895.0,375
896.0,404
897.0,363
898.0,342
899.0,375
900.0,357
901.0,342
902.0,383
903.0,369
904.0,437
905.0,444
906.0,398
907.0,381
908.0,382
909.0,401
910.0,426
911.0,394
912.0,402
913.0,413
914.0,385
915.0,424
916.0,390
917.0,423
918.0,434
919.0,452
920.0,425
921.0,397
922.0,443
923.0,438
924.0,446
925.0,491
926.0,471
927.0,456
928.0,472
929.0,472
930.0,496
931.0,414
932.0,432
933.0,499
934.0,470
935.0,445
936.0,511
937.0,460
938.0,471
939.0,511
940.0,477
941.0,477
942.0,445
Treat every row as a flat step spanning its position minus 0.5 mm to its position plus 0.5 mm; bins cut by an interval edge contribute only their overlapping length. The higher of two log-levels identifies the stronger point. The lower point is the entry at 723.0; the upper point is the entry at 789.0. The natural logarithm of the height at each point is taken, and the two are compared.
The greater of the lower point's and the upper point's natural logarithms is 5.90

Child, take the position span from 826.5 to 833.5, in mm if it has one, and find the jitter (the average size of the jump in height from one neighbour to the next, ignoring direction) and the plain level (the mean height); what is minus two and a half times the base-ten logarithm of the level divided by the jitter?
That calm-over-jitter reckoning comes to -2.83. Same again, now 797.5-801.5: -3.17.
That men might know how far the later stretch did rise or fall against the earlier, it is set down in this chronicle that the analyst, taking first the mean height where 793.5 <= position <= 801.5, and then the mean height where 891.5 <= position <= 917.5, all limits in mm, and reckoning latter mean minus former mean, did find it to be 36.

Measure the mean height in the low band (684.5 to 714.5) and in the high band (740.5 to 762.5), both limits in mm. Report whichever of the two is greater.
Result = 346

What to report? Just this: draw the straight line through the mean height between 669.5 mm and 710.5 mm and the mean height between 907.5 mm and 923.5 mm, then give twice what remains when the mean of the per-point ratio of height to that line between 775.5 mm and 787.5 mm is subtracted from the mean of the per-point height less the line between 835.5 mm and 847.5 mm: -116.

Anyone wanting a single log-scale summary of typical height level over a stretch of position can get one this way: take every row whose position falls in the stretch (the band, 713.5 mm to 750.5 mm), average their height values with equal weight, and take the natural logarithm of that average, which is 5.85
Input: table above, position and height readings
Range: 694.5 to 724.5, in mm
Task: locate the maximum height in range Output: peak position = 715.0 mm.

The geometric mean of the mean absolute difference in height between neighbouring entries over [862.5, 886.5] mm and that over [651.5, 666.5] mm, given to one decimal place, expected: 19.0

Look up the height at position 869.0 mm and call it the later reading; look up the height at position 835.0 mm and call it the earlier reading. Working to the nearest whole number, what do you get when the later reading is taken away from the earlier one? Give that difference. -34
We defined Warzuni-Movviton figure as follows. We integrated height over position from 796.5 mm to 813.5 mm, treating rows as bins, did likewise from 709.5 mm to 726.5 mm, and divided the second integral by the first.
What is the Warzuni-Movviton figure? 1.00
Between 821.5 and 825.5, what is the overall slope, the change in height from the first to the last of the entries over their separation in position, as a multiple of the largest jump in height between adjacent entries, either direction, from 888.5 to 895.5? -0.2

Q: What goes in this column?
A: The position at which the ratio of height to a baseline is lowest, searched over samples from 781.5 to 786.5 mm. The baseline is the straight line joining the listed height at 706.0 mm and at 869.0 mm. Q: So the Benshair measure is 784.0 mm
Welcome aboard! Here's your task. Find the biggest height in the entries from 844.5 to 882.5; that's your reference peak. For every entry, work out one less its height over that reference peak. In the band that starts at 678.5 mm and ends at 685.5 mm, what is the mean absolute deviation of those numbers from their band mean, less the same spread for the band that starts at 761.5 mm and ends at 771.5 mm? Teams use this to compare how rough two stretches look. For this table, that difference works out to -0.023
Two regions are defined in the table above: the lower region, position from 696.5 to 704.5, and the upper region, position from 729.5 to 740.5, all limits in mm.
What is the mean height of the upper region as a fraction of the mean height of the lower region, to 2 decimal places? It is 1.12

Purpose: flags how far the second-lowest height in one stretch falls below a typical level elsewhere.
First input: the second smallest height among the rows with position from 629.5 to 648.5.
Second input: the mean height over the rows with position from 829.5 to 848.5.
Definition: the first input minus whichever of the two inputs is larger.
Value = -36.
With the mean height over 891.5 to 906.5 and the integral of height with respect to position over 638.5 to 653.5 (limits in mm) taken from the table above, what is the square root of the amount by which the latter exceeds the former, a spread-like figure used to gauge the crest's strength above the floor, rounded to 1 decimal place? 68.2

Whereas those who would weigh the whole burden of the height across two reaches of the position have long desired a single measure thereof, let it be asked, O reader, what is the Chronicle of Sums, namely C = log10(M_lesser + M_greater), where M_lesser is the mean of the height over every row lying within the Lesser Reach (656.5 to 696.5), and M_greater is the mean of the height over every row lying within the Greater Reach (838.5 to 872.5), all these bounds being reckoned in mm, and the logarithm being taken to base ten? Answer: 2.82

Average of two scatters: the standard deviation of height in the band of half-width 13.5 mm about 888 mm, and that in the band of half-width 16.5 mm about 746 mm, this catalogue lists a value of 19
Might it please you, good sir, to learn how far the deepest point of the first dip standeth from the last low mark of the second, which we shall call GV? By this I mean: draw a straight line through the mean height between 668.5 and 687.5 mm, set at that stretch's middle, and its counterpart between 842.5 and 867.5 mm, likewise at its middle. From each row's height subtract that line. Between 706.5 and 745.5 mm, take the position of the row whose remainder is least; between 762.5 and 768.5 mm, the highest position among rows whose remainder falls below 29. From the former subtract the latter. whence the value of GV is -47 mm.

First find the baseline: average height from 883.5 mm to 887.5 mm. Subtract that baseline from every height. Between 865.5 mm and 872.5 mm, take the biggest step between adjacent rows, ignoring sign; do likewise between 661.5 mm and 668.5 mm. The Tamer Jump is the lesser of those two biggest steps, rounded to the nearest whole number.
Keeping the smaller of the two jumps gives 37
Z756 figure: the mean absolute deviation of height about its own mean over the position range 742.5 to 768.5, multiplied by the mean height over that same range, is 6005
